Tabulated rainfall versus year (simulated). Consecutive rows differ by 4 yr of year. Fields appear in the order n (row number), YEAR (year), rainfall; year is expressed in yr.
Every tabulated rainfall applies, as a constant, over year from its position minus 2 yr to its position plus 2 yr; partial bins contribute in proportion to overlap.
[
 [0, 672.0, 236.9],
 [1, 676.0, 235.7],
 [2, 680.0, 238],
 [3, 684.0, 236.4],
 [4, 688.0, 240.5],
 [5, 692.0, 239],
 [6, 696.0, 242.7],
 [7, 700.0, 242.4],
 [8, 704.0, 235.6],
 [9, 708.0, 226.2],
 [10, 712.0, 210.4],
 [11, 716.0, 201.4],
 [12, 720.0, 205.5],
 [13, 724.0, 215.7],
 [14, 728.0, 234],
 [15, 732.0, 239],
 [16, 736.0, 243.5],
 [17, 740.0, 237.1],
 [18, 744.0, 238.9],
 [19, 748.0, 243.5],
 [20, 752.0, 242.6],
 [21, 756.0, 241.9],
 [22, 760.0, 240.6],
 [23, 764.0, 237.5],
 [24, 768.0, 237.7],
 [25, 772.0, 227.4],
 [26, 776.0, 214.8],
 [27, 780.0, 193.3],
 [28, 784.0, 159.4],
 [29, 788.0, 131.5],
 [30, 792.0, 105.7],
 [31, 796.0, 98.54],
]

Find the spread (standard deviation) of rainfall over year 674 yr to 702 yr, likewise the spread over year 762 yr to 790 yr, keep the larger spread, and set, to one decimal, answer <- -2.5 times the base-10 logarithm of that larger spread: -4.0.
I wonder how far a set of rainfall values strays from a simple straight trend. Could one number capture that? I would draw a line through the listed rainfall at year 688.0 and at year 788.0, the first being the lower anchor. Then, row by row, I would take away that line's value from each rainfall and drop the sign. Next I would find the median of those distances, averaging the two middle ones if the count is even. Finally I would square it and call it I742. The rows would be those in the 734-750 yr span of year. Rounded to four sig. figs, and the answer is 3292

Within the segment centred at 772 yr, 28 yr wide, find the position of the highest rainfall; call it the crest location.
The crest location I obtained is 760.0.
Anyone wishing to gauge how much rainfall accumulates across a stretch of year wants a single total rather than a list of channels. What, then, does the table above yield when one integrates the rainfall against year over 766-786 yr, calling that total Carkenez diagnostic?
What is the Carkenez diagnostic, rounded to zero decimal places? 4130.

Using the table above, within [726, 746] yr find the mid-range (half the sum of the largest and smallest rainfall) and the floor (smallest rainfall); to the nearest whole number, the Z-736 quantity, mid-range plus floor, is 473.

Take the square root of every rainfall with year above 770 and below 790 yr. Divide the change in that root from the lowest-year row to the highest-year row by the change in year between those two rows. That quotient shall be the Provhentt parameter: -0.23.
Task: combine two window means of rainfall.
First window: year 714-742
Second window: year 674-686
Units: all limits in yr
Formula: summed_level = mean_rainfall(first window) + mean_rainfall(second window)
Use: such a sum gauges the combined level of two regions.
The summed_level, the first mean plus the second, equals 462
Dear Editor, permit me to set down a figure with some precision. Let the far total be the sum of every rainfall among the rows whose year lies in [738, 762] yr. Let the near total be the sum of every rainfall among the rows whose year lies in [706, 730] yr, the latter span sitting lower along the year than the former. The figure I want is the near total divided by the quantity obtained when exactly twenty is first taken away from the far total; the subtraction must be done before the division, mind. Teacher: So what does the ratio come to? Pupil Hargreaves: 0.91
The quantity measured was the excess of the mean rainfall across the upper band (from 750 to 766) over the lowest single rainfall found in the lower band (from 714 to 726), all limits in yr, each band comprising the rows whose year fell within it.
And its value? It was 39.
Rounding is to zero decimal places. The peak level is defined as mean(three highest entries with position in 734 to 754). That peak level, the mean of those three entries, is 243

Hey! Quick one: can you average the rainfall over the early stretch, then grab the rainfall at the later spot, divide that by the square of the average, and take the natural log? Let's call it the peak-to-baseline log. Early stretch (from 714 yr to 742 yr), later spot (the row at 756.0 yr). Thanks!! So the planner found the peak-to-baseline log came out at -5.35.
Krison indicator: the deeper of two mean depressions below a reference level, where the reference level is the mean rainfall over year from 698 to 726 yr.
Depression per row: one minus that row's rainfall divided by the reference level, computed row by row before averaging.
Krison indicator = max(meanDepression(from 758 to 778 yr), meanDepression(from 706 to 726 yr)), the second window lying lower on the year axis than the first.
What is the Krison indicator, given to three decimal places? 0.035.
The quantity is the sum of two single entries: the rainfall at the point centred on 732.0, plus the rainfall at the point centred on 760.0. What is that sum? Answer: 480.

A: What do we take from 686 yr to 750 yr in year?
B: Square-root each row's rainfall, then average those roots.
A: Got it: 15.2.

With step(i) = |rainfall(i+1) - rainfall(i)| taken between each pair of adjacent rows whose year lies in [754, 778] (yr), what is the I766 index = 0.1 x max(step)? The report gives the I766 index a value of 1.3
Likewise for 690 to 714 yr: 1.6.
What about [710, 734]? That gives 1.8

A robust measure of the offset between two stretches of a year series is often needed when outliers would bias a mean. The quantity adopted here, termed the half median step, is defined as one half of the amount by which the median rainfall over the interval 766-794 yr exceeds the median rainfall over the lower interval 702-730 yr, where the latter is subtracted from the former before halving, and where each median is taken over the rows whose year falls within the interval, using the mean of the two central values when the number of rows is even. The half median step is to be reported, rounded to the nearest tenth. -11.2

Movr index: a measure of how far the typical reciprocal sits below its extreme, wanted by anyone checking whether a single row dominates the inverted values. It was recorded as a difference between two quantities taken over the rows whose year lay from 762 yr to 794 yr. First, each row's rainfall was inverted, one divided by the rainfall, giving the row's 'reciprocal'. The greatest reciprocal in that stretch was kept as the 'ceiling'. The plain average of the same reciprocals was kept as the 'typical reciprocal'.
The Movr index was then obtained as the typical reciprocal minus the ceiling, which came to -0.0037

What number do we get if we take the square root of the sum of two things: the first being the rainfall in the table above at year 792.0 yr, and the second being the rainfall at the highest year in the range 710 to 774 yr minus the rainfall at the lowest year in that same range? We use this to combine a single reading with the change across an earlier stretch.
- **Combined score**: 11.1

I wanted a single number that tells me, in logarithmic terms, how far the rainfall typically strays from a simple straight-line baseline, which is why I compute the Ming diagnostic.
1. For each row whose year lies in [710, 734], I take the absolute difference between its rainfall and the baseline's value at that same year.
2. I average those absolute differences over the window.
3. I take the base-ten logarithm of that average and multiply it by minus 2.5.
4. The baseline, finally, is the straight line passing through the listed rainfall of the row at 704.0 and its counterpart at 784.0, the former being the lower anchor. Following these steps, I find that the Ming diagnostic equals -3.1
